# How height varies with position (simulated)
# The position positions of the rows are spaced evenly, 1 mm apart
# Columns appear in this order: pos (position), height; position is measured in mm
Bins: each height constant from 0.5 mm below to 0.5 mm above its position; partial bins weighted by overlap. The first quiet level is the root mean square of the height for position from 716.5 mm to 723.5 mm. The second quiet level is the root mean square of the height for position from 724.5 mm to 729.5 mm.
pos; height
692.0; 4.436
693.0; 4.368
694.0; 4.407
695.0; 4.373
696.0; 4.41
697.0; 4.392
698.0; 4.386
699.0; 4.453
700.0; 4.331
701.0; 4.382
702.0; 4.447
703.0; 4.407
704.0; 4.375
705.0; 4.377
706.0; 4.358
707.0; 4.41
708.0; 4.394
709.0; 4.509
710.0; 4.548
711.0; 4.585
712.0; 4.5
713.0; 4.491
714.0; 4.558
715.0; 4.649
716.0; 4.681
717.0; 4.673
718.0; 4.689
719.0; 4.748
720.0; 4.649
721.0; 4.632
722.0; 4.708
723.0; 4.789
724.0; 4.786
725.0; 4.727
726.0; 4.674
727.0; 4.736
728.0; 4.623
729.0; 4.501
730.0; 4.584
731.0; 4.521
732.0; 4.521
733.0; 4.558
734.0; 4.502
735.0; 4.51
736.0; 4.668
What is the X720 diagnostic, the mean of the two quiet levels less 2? 2.68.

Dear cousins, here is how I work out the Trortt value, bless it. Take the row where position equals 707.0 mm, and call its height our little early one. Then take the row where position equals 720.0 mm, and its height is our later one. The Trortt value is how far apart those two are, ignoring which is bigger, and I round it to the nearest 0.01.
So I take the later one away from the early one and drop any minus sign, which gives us 0.24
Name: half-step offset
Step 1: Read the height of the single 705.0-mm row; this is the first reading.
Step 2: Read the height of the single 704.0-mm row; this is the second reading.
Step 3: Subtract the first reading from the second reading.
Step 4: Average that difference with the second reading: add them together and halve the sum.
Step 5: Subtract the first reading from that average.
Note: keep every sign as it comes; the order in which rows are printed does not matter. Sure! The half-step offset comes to -2.19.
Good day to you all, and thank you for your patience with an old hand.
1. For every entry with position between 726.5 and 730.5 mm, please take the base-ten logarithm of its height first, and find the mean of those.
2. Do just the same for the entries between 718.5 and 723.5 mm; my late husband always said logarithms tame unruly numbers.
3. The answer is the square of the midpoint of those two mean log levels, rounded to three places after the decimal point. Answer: 0.446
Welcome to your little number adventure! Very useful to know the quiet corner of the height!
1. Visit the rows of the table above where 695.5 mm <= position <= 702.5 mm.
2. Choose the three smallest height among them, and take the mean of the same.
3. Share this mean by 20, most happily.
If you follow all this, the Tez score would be 0.218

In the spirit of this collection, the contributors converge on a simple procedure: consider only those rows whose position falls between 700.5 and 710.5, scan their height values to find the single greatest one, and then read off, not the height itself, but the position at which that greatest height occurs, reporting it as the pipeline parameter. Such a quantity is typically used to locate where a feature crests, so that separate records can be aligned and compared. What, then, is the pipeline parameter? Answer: 710.0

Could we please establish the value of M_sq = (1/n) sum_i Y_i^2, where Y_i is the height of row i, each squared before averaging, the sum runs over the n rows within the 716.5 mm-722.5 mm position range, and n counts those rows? 21.93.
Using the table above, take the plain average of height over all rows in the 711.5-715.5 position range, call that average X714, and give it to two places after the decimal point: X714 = 4.55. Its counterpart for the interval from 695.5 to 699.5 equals 4.41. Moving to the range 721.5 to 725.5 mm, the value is 4.75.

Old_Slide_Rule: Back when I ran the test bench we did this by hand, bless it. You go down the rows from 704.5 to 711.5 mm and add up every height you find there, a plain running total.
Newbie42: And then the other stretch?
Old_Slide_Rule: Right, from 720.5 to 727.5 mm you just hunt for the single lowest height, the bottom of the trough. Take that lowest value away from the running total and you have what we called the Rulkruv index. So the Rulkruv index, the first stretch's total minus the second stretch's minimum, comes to 26.5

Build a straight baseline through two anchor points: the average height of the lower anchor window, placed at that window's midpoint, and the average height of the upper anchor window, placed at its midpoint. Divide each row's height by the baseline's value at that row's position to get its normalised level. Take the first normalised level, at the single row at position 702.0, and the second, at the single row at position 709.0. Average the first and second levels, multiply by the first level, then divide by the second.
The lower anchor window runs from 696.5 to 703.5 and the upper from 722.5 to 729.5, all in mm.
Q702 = 1.01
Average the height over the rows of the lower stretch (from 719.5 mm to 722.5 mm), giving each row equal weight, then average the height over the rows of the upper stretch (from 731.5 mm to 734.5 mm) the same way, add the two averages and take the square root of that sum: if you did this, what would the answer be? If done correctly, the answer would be 3.032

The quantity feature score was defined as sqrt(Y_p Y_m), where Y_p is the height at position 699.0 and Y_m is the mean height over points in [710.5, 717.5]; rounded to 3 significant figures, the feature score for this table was 4.52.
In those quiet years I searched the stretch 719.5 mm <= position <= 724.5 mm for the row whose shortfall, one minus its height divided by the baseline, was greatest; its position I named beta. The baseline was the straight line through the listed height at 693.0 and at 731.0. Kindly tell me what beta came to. 721.0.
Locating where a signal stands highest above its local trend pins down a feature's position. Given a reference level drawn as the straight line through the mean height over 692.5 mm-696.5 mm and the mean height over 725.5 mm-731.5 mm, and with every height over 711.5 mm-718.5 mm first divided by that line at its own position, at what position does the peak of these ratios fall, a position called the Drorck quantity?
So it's 716.0 mm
